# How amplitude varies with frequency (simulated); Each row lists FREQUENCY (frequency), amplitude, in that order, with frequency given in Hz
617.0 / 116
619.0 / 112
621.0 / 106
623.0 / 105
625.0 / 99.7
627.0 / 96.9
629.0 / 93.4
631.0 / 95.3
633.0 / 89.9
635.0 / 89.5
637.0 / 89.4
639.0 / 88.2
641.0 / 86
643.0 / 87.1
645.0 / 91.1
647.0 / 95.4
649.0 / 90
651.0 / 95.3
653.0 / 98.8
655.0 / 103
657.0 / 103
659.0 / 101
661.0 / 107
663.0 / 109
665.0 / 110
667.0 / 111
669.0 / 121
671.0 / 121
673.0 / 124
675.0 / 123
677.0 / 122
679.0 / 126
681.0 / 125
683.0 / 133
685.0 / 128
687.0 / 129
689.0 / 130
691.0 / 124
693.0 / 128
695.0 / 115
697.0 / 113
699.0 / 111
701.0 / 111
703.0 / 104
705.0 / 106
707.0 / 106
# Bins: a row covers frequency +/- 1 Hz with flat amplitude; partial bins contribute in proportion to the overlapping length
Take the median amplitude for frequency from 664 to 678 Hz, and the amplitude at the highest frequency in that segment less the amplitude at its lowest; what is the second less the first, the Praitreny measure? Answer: -109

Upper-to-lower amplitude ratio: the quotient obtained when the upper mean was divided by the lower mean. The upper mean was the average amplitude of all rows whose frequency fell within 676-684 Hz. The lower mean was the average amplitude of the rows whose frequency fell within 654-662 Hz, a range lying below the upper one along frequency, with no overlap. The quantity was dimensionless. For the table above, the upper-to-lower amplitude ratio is 1.22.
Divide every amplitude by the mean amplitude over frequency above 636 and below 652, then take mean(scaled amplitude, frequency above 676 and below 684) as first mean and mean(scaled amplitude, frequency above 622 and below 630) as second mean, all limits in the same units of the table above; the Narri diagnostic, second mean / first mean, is 0.78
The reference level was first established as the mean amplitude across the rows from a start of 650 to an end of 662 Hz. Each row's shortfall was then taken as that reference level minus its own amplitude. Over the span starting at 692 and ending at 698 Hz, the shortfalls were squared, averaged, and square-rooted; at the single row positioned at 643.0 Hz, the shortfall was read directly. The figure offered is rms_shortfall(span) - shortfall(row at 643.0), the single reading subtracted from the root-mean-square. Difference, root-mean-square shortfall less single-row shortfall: 4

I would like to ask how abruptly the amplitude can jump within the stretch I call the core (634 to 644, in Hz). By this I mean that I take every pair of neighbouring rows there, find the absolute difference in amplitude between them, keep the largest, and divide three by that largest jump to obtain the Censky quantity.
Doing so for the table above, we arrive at 1.36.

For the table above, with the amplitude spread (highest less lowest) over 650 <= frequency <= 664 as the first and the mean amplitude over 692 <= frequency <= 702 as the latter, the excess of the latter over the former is 102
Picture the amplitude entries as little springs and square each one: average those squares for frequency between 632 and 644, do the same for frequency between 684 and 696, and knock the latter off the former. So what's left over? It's -8011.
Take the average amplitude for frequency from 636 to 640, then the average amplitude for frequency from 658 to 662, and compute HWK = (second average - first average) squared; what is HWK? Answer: 231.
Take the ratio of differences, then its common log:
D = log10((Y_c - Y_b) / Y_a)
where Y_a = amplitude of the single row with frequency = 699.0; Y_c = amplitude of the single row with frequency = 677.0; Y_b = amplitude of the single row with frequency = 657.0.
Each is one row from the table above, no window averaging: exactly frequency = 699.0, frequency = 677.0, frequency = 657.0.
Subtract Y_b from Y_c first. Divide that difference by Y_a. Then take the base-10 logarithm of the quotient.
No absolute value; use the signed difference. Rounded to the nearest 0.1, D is -0.8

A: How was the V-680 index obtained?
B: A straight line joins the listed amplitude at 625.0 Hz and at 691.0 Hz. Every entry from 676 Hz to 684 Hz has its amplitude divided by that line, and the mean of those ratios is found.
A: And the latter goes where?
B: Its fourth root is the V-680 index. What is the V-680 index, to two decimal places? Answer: 1.01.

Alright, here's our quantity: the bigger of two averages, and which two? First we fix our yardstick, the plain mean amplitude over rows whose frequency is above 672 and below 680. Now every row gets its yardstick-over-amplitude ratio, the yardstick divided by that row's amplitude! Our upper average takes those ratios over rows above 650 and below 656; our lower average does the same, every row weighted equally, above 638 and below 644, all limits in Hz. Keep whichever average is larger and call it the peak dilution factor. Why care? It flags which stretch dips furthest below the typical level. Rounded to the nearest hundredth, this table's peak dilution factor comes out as 1.42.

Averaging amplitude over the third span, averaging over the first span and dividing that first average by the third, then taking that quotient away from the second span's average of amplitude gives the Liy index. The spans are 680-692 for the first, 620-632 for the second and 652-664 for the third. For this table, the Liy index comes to 98.1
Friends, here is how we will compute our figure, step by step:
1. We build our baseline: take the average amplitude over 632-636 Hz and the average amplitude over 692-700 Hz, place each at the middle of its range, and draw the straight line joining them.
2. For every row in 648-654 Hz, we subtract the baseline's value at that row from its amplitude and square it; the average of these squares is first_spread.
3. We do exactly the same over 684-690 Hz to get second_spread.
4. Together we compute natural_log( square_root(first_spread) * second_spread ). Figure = 6.90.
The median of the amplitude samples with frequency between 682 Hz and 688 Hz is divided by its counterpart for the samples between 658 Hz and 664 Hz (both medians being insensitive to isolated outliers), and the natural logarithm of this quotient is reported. 0.19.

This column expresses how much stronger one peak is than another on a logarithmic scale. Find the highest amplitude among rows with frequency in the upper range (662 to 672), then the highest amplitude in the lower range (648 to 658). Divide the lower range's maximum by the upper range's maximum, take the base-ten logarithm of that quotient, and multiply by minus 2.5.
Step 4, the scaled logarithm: 0.17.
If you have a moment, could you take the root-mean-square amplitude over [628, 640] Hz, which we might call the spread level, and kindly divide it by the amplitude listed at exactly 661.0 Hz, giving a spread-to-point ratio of 0.85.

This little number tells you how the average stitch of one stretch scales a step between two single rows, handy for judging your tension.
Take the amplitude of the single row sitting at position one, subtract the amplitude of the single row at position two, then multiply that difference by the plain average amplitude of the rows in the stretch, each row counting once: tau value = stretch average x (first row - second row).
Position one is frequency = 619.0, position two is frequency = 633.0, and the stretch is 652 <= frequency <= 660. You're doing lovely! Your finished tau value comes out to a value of 2242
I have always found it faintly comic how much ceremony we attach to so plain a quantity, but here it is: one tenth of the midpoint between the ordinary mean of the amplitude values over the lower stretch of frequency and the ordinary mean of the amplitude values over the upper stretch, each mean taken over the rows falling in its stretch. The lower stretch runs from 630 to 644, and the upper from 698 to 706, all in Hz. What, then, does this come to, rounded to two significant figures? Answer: 9.9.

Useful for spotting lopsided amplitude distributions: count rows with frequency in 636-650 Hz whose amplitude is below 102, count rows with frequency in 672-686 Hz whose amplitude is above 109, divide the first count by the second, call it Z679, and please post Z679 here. 1.0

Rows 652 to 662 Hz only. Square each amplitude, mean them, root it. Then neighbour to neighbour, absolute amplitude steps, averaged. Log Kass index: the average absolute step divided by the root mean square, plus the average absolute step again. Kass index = 3.1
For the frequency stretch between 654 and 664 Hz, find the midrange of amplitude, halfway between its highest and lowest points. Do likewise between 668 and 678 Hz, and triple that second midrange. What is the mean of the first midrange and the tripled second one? 236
